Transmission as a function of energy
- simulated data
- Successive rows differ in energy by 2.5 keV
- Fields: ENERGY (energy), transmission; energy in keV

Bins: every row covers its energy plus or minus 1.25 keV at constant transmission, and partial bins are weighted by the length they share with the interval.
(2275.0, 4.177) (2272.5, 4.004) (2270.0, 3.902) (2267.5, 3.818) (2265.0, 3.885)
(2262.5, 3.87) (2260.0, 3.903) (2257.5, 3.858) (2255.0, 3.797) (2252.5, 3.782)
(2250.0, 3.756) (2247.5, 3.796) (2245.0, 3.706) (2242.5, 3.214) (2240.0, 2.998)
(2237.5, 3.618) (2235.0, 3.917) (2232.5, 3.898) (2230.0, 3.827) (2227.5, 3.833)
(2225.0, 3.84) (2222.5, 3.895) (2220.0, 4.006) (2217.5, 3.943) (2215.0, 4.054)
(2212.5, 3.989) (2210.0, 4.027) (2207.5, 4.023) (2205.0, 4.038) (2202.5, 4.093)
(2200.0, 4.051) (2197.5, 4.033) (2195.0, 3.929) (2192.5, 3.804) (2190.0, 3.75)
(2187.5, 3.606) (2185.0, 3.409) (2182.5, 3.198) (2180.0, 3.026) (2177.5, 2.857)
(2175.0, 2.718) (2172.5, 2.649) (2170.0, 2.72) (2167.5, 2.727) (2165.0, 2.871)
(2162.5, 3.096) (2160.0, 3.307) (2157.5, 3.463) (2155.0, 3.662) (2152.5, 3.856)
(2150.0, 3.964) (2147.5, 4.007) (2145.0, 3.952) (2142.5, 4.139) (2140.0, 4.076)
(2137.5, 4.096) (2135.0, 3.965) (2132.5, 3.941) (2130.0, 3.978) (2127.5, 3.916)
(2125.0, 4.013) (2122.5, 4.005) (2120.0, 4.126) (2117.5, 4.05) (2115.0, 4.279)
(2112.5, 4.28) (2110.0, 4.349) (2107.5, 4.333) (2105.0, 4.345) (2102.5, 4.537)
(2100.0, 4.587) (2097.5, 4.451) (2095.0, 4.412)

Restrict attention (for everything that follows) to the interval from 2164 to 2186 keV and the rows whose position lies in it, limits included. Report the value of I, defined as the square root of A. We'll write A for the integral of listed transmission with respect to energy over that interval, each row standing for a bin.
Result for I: 7.99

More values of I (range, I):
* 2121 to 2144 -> 9.61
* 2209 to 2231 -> 9.30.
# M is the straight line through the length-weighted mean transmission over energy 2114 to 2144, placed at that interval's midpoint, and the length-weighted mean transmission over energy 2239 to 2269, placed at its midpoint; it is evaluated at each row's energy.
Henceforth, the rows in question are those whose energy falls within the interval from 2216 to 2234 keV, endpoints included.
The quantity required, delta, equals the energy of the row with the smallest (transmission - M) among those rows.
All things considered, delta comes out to 2227.5 keV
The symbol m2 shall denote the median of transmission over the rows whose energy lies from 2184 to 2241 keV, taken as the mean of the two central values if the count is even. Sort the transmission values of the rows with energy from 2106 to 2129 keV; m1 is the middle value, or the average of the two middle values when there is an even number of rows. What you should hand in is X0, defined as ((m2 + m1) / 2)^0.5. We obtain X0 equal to 2.01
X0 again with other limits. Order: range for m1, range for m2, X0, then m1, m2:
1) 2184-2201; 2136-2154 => 1.98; 3.80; 4.01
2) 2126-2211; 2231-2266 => 1.96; 3.89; 3.80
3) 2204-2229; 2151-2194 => 1.90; 4.00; 3.20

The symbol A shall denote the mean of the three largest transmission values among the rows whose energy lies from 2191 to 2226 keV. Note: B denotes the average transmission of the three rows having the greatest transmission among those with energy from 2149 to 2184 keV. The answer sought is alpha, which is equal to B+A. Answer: 7.89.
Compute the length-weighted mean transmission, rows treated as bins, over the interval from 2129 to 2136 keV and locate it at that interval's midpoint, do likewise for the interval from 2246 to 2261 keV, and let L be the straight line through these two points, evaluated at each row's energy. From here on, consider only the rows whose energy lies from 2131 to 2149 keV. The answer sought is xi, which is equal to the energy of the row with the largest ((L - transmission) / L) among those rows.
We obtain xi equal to 2132.5 keV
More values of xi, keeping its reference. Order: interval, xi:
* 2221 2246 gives 2240.0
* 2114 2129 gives 2127.5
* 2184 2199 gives 2185.0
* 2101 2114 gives 2112.5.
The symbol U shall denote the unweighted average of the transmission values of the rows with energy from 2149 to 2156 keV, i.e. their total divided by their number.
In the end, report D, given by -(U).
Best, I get -3.83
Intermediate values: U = 3.83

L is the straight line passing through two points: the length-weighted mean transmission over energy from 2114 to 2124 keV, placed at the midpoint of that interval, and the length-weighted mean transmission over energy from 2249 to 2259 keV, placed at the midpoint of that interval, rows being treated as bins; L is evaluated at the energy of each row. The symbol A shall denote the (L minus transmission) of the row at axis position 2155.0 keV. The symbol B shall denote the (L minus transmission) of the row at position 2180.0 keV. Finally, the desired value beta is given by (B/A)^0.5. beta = 1.6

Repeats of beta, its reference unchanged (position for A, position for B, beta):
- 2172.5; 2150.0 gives 0.2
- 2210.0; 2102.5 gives 1.8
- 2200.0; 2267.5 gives 0.6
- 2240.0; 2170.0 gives 1.2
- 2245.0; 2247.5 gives 0.4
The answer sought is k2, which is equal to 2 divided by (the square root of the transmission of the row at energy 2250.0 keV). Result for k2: 1.03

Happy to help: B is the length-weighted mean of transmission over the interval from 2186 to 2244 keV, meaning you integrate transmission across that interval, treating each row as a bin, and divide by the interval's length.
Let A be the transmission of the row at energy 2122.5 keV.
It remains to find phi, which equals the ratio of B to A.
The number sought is 0.96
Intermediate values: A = 4.005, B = 3.84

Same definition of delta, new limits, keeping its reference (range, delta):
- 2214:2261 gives 2240.0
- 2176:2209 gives 2177.5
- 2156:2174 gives 2172.5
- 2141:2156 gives 2155.0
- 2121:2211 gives 2172.5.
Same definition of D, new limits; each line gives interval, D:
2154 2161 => -3.48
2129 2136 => -3.96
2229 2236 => -3.88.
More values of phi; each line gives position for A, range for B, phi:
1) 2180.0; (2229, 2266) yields 1.23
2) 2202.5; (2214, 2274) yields 0.93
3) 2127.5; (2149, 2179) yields 0.80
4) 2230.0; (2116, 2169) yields 0.98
